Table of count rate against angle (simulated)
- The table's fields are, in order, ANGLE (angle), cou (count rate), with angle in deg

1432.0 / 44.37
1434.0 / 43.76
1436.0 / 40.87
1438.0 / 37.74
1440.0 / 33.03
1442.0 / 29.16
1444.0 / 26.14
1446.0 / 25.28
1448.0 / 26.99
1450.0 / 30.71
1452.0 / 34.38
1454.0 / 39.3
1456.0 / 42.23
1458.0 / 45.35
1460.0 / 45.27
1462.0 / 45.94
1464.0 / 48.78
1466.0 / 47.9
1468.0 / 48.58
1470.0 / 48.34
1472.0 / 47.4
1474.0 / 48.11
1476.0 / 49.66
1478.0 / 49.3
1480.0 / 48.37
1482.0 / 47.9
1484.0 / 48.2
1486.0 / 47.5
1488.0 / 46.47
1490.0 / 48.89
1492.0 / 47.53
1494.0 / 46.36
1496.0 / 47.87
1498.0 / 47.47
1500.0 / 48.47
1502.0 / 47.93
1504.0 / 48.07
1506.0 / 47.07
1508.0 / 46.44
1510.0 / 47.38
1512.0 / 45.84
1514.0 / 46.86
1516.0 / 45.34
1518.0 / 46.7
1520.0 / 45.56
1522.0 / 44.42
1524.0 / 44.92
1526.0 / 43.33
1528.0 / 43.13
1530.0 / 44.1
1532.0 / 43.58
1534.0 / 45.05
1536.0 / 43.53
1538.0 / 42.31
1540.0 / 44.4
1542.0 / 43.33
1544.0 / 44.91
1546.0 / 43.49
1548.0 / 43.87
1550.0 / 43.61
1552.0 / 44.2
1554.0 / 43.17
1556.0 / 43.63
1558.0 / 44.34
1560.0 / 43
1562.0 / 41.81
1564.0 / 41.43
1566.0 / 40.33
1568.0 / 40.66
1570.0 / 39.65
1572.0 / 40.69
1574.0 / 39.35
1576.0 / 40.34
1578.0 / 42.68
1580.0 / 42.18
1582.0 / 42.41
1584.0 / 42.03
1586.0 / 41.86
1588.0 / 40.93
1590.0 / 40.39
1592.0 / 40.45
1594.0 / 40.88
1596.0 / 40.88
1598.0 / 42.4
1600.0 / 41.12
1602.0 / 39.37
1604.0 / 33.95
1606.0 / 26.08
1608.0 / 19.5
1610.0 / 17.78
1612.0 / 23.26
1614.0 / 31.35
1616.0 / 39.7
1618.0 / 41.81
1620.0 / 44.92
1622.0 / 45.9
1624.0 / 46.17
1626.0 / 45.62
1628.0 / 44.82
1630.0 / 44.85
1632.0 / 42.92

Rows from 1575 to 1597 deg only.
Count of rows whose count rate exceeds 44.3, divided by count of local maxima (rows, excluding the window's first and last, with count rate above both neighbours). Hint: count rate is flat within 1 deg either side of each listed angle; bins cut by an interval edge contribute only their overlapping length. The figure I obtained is 0.0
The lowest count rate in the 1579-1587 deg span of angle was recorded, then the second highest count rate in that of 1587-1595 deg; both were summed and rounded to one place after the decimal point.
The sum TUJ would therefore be 82.7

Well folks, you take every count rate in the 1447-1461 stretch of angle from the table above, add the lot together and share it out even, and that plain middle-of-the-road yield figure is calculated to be 38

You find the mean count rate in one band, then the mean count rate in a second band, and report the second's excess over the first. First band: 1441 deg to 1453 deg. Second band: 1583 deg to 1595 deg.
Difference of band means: 12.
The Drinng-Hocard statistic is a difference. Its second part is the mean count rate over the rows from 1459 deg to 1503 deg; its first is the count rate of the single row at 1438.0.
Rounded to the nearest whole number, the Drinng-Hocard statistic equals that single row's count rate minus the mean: -10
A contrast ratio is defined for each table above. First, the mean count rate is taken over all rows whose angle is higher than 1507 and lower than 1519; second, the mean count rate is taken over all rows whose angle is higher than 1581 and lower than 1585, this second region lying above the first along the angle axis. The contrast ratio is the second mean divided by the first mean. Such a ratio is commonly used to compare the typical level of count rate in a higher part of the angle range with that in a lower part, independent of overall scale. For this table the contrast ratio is 0.91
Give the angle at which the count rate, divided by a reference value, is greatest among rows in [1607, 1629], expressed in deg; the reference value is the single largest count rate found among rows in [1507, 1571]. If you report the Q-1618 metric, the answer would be 1624.0 deg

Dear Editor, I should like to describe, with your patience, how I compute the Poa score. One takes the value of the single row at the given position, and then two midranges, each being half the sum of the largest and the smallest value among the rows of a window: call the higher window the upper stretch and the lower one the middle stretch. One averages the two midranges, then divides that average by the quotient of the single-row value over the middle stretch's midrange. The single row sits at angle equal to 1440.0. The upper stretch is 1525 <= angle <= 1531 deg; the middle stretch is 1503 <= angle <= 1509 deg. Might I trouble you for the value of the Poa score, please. 65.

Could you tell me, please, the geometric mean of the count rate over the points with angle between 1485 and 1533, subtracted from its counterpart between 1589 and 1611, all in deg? -13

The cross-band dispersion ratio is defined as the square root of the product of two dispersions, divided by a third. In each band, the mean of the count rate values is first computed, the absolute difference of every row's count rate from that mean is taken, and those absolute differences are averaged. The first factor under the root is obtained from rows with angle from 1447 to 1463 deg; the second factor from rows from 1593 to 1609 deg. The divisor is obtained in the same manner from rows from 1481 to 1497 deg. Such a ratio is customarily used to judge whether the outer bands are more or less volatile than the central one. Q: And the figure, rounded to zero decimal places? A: 10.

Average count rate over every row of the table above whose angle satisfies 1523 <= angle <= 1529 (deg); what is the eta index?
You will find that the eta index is 44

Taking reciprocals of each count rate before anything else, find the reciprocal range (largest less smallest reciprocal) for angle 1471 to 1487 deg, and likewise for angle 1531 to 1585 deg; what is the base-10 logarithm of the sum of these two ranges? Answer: -2.38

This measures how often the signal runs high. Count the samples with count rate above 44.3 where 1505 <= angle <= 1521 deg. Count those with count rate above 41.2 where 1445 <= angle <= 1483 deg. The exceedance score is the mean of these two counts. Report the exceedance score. 11.0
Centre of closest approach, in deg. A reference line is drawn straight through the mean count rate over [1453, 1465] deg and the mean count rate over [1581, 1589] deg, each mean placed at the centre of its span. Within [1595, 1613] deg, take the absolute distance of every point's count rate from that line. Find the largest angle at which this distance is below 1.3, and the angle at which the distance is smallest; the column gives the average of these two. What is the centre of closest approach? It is 1600 deg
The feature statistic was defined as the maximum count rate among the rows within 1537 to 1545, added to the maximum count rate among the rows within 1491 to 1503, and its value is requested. 93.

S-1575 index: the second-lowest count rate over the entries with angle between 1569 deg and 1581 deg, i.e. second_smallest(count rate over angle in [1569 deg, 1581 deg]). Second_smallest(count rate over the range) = 39.65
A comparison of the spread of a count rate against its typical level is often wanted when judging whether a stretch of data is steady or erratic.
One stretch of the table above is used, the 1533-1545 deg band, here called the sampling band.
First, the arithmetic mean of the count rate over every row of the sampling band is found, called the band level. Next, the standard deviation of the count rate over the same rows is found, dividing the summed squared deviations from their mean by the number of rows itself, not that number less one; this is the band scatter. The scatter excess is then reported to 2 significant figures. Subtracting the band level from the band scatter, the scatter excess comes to -43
